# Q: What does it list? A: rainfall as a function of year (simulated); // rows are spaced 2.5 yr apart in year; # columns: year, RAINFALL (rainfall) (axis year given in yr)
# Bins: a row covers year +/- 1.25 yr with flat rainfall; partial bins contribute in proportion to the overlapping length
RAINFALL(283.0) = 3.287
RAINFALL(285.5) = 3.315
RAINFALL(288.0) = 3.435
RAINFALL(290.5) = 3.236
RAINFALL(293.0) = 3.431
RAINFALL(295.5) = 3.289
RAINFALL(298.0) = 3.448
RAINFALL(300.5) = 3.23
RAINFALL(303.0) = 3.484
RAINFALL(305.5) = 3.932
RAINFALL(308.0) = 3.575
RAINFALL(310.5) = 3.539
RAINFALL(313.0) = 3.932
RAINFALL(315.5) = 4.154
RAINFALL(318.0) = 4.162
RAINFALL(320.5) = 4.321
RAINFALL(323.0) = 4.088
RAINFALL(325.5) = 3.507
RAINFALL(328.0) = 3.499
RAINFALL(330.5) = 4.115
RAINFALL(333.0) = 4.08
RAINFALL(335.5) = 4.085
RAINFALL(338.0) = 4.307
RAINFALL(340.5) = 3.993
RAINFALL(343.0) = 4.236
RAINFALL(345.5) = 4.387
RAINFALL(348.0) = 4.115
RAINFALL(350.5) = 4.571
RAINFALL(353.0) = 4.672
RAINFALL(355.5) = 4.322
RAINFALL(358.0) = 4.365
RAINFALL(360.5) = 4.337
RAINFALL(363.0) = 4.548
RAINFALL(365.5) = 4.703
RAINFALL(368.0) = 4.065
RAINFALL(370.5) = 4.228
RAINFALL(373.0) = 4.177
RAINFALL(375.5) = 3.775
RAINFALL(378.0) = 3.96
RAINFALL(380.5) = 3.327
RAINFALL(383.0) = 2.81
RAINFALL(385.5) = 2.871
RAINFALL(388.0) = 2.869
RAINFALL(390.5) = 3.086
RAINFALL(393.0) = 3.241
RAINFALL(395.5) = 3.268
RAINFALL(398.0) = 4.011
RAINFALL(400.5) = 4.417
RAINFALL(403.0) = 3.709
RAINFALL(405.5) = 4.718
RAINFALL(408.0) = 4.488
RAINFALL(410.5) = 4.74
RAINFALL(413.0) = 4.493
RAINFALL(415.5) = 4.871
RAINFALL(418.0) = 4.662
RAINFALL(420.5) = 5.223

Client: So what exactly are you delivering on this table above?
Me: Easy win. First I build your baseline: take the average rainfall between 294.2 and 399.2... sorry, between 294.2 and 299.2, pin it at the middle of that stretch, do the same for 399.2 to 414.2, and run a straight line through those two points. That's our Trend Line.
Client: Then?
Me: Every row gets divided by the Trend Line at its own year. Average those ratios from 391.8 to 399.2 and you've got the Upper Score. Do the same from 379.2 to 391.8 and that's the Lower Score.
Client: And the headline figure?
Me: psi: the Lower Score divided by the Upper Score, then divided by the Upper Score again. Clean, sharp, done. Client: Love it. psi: 1.08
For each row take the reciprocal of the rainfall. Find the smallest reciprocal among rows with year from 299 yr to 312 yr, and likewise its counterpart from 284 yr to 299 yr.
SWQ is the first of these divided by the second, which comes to 0.88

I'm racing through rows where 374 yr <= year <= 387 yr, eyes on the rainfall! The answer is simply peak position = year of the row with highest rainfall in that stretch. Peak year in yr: 378.0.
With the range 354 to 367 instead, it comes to 365.5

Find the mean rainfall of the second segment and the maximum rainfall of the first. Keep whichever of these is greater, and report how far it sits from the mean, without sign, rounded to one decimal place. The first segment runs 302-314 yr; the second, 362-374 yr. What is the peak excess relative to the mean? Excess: 0.0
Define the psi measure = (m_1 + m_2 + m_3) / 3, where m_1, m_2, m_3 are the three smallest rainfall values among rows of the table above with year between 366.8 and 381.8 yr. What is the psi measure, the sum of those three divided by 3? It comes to 3.69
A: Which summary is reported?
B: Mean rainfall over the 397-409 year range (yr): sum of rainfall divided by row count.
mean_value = 4.27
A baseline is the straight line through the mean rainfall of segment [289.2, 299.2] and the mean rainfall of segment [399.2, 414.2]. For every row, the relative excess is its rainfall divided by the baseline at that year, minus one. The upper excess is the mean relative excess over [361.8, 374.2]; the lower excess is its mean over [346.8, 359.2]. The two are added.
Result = 0.20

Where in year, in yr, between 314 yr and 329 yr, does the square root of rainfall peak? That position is 320.5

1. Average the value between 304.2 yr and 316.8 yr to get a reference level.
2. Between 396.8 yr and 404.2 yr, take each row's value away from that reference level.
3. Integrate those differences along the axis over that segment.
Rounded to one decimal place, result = -1.6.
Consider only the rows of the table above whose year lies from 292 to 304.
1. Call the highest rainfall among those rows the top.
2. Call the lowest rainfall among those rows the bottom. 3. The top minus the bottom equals 0.25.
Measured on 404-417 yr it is 0.38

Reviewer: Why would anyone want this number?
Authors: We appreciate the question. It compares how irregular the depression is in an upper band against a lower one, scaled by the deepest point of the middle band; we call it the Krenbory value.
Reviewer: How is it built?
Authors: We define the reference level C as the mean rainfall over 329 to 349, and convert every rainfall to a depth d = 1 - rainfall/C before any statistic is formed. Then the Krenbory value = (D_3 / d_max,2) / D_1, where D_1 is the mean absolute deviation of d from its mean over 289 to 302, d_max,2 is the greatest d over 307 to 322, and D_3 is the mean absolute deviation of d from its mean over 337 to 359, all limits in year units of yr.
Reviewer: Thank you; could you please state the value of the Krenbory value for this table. 11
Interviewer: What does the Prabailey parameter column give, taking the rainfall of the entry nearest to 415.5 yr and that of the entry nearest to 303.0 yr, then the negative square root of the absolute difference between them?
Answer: -1.2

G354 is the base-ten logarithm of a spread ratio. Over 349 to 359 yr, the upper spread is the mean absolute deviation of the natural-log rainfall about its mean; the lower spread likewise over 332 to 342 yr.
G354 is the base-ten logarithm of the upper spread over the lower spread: 0.13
